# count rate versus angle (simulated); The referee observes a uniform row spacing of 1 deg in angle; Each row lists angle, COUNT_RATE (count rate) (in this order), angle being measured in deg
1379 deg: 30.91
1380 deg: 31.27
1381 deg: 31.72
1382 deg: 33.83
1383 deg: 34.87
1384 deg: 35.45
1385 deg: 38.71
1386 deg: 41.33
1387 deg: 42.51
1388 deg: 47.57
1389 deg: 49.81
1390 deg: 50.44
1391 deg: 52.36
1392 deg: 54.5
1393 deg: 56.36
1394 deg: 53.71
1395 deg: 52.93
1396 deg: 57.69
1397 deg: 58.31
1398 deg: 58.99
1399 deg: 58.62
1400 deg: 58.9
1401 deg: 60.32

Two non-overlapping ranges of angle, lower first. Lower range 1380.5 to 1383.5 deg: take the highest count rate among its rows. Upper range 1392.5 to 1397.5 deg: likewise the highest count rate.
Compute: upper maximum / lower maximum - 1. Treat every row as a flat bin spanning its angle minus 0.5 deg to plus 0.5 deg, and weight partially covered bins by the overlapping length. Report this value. 0.67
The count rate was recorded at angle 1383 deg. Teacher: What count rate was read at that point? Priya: 34.87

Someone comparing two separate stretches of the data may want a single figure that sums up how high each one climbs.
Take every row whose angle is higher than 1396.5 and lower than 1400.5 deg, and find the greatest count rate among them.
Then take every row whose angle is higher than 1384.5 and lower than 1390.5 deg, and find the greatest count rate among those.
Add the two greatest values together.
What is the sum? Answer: 109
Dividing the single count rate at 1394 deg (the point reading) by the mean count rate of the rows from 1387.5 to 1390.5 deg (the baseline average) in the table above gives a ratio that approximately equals 1.09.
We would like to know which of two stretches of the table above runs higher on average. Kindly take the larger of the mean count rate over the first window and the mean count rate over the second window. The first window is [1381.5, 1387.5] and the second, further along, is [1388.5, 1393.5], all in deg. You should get 53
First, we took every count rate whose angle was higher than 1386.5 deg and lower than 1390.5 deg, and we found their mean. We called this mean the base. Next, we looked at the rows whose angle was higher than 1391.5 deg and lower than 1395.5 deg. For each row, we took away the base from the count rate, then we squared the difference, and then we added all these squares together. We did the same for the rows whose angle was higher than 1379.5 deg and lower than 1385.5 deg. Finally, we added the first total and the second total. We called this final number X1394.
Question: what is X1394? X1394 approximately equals 1285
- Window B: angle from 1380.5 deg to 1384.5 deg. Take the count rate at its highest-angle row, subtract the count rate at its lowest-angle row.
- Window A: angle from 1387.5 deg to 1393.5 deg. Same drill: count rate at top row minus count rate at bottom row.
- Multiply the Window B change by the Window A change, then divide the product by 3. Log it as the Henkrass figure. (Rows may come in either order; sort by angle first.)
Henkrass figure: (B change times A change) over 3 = 11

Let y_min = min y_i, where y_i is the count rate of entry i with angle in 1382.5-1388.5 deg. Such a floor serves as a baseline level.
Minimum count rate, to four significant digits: 34.87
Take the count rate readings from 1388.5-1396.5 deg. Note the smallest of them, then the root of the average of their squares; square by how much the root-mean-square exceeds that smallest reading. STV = 14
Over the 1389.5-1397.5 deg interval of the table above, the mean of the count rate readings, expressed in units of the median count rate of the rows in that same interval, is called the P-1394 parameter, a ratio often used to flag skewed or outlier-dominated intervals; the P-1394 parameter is 1.01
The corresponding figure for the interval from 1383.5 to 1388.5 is 0.99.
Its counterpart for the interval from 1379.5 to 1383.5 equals 1.00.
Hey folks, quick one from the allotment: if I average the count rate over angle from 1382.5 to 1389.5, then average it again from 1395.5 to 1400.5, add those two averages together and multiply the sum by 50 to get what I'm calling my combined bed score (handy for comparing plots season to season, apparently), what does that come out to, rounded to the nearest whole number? 4998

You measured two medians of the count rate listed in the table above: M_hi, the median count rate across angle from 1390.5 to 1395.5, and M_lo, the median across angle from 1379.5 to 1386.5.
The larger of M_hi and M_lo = 54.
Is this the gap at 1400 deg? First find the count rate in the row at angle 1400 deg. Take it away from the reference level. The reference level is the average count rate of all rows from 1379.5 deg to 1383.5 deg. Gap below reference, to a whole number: -26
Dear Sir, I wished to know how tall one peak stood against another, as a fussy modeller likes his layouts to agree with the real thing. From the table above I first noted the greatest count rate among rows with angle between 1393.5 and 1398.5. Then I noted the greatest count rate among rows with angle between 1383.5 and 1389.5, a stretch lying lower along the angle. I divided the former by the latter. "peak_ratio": 1.18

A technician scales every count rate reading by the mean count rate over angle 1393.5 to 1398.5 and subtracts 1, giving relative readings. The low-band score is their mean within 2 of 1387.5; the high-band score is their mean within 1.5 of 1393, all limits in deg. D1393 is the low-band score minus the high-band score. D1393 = -0.17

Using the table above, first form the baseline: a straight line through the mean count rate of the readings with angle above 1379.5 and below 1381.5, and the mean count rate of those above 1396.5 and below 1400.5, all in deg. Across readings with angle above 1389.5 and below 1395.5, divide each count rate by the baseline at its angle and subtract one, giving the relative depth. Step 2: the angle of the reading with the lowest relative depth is 1395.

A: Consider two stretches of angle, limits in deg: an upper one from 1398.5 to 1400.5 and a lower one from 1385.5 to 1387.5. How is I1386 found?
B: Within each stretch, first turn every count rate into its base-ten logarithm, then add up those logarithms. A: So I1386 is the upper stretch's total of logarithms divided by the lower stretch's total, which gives 1.090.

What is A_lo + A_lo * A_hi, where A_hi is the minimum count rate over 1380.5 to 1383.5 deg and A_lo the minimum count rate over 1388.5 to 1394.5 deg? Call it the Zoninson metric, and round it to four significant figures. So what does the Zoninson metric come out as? 1630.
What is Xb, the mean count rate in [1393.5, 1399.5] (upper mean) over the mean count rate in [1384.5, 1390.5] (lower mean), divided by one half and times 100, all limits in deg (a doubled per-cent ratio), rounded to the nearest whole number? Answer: 252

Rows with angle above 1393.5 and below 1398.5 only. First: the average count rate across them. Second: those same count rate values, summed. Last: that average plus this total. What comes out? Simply 338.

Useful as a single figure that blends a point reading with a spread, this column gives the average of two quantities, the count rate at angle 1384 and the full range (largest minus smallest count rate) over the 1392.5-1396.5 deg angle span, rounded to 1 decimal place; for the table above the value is 20.1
